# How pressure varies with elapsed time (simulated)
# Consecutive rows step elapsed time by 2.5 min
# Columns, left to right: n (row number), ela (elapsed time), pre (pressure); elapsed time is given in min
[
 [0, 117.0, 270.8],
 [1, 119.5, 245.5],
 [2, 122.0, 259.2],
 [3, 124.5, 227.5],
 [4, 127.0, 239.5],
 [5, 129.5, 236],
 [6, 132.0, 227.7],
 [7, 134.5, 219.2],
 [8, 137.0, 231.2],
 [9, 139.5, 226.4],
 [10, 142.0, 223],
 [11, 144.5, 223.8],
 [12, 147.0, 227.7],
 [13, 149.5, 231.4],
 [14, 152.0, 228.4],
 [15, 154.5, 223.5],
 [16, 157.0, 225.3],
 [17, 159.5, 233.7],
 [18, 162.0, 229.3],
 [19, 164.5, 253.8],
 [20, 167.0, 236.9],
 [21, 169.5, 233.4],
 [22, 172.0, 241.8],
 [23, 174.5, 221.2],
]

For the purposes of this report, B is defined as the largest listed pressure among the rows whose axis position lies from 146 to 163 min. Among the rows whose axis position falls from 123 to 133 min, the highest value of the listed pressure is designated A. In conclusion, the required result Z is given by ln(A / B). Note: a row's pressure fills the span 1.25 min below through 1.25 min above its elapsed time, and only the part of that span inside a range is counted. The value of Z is 0.02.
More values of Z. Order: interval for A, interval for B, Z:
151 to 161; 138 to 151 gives 0.01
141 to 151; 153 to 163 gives -0.01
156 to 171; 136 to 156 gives 0.09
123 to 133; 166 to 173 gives -0.01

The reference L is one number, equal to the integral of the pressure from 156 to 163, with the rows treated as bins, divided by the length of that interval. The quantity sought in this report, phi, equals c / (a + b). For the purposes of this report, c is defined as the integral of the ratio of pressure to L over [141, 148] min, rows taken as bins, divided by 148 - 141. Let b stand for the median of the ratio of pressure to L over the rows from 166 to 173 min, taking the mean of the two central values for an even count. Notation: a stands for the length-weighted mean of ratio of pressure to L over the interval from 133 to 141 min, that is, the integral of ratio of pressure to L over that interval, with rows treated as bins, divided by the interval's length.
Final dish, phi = 0.486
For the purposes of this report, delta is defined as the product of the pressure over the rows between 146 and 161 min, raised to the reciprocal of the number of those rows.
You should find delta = 228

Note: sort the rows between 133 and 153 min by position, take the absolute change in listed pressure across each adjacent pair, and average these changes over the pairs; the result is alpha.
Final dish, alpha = 5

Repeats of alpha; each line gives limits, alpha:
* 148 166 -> 8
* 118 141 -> 12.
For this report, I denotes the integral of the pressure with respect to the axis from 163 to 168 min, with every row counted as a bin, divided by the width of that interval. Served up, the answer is 245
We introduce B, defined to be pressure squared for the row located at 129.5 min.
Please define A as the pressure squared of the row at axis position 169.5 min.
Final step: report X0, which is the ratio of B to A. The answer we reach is 1.02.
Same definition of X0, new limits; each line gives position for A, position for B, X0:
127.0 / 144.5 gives 0.87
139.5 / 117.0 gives 1.43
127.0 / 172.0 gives 1.02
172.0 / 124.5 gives 0.89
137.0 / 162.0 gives 0.98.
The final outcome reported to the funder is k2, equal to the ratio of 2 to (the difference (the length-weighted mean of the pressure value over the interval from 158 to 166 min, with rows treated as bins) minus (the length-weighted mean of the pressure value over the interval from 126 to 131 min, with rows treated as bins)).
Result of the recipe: 1.6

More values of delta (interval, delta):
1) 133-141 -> 226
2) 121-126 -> 243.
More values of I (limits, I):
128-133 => 232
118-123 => 253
